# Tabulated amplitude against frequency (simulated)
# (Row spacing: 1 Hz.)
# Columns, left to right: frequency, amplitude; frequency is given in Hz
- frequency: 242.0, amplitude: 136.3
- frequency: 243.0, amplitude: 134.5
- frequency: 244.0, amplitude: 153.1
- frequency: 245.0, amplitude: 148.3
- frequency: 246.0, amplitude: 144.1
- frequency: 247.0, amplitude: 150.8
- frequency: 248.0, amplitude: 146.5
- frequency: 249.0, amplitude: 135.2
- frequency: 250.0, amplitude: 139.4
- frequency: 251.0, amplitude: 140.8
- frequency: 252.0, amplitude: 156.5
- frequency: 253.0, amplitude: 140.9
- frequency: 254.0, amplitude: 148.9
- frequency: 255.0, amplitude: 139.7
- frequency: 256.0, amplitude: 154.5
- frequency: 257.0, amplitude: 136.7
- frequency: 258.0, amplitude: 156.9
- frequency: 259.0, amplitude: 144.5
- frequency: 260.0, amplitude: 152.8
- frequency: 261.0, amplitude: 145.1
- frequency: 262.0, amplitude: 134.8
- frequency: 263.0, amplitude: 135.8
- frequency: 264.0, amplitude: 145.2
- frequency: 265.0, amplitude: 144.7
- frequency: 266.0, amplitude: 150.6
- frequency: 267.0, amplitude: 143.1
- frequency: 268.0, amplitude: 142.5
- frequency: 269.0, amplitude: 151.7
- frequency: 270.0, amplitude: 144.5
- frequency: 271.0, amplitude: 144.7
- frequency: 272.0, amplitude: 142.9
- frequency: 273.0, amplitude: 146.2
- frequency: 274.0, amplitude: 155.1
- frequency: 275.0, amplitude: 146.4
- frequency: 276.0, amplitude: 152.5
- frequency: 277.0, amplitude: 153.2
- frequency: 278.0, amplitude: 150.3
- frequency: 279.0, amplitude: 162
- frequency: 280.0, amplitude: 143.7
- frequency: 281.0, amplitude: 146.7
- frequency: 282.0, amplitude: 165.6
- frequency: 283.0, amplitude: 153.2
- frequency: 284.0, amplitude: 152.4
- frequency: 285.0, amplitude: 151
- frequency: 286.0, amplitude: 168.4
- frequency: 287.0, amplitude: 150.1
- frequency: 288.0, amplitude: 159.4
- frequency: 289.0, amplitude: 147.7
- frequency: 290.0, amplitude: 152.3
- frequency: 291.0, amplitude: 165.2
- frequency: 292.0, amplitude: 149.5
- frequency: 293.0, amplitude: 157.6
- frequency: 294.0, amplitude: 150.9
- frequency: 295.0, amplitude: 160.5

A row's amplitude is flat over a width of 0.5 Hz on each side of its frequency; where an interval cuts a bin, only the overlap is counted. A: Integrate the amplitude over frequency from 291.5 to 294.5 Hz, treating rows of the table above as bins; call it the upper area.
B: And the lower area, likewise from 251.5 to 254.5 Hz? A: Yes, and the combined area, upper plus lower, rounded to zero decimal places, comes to 904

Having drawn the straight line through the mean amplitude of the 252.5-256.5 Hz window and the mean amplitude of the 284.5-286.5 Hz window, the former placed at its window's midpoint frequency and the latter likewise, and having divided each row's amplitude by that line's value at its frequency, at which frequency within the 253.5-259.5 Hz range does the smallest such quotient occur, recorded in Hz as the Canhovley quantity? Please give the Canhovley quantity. 257.0 Hz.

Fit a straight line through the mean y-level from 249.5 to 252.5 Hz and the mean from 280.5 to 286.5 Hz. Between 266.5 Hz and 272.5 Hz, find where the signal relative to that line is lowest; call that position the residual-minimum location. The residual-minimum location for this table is 272.0 Hz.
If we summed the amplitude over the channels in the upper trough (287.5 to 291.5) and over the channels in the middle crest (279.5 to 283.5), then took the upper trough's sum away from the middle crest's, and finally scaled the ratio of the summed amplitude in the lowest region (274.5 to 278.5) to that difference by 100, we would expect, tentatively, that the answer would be -3912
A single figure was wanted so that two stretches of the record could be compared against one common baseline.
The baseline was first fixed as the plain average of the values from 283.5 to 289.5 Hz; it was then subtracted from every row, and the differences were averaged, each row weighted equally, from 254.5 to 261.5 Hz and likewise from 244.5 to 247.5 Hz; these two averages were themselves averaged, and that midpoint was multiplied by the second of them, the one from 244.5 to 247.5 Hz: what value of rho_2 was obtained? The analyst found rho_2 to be 52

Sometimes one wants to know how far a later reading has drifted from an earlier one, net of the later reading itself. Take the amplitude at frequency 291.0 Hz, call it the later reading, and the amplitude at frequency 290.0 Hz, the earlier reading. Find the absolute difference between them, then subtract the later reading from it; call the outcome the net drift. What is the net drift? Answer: -152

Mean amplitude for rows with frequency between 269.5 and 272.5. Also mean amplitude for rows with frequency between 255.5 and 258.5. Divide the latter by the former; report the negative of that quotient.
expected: -1.04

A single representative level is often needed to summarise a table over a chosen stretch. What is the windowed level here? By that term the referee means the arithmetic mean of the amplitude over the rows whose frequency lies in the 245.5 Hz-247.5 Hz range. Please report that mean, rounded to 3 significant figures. 147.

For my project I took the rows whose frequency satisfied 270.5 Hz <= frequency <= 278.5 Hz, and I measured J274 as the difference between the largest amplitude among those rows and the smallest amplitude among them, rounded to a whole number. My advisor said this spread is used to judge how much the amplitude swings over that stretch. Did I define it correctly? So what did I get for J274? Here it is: 12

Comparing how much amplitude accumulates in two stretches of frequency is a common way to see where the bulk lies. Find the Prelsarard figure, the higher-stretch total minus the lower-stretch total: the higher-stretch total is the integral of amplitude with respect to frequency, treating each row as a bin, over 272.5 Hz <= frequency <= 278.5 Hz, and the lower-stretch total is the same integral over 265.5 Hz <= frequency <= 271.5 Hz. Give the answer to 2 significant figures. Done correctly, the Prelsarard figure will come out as 27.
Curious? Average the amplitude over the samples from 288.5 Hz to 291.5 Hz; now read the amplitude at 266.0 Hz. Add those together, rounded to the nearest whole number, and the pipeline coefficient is 306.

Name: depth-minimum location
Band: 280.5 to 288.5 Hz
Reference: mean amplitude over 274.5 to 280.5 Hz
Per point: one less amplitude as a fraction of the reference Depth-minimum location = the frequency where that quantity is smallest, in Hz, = 286.0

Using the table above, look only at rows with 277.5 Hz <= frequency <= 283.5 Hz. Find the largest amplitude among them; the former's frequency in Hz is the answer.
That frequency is 282.0 Hz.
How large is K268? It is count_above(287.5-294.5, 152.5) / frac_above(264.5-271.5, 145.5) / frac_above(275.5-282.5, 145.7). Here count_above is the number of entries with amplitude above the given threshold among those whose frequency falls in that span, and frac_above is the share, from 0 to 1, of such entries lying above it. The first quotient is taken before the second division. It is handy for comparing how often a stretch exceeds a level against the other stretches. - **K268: 12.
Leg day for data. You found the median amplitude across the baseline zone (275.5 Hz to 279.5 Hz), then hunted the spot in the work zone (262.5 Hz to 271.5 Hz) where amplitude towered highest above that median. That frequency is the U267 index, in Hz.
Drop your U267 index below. 269.0 Hz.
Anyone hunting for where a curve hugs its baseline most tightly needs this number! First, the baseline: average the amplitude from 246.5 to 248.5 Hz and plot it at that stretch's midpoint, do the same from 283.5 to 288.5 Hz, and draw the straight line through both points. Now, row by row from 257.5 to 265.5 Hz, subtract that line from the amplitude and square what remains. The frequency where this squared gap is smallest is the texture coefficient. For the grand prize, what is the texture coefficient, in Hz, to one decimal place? 260.0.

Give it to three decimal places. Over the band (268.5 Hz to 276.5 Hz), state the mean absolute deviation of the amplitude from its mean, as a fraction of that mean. 0.026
